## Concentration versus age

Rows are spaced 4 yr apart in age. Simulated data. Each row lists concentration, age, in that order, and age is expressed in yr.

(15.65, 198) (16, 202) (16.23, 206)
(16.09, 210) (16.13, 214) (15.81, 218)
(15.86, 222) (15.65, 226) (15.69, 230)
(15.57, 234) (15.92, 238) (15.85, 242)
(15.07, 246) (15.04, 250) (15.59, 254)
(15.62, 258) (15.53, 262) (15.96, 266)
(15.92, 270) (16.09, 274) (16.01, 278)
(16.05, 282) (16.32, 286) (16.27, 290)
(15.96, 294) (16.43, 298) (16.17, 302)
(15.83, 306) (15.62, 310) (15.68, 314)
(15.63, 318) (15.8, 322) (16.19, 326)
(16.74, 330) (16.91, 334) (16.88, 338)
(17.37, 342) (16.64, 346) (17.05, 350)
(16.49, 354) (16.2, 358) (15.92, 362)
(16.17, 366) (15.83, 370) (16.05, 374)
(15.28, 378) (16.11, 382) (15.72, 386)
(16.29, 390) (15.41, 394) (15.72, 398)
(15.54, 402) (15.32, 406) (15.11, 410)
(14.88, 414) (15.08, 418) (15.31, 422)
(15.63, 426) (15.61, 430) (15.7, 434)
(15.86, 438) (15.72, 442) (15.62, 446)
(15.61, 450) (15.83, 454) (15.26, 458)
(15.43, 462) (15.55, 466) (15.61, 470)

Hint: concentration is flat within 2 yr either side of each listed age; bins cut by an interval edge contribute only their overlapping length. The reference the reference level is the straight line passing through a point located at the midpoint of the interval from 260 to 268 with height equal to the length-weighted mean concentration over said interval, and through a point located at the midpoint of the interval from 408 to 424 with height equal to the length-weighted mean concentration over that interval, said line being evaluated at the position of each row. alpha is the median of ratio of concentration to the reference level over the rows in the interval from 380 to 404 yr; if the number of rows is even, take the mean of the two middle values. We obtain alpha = 1.034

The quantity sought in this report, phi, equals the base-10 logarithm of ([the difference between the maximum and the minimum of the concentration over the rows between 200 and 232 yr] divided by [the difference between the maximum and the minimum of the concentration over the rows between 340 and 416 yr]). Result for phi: -0.6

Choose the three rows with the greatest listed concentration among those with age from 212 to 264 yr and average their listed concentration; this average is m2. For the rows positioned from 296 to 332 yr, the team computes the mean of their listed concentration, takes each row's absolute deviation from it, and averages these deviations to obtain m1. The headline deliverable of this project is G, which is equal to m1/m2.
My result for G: 0.021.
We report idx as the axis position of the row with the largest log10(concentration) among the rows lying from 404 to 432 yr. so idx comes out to 426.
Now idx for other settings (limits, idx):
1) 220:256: 238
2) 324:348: 342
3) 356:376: 358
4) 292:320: 298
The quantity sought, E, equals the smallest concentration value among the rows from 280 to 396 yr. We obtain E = 15.28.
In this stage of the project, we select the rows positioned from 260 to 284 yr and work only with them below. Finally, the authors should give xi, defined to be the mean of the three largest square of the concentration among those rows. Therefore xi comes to 258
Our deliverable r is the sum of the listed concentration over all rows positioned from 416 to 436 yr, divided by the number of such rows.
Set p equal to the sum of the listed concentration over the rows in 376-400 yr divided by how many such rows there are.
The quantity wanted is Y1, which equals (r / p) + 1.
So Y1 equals 1.98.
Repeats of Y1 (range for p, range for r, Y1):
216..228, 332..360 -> 2.06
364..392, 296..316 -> 2.00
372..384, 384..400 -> 2.00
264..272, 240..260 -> 1.97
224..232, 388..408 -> 2.00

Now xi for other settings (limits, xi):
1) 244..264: 243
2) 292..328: 265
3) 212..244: 255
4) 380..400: 257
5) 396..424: 241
